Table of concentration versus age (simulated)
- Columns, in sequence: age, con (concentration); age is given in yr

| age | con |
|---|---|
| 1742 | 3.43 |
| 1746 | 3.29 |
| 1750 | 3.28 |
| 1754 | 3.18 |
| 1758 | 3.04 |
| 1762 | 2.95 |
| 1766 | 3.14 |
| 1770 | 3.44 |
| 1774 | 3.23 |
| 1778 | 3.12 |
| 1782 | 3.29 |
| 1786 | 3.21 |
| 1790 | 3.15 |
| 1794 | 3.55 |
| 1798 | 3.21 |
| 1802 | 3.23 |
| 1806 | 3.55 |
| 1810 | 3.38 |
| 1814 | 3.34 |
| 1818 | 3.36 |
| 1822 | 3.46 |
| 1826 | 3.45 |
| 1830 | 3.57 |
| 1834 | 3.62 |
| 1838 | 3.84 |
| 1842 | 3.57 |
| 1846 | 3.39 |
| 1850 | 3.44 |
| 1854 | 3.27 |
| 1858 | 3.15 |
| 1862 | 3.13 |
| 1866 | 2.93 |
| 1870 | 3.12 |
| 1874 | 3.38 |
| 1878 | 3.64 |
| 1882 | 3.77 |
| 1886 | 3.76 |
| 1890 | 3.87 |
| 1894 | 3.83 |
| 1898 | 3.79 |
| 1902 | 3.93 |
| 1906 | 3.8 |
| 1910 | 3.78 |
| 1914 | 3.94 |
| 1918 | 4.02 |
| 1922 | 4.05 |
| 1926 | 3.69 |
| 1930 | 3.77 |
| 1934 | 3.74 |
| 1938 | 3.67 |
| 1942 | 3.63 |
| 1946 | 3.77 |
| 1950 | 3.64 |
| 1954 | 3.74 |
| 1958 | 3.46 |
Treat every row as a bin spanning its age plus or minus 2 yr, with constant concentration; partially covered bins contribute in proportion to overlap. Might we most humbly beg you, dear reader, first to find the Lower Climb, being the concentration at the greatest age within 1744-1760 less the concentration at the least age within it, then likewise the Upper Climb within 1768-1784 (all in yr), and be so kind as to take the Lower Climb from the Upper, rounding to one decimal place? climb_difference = 0.1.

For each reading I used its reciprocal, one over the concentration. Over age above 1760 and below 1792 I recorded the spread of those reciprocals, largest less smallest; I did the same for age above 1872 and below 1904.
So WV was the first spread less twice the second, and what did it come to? -0.035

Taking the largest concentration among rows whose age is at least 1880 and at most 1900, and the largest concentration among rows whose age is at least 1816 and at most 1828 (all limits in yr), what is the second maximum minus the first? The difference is -0.41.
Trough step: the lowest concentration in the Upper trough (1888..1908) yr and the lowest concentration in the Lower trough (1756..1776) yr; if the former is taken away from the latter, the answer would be -0.8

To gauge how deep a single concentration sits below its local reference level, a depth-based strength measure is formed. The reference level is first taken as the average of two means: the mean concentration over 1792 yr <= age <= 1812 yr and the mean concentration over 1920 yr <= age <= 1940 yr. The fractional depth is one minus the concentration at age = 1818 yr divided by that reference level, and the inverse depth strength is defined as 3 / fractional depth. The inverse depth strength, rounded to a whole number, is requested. 48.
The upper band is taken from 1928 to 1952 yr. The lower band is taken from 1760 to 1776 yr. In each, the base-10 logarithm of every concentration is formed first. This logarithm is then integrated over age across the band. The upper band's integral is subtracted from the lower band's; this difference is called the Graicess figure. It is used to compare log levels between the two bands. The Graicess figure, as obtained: -5.6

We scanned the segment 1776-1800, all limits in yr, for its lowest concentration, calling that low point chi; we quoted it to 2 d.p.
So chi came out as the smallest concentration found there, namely 3.12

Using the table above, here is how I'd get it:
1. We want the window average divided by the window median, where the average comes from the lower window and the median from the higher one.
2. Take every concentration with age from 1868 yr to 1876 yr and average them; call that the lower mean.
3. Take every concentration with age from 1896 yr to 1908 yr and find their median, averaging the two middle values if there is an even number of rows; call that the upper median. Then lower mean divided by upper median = 0.86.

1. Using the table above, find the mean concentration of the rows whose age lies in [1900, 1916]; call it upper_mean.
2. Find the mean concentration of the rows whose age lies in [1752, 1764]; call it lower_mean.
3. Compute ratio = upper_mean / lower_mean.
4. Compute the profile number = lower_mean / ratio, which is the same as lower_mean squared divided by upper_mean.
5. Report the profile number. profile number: 2.42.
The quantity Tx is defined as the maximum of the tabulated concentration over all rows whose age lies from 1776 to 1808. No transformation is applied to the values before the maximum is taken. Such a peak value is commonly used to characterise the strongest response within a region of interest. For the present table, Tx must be 3.55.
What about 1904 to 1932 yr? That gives 4.05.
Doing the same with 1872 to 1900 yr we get 3.87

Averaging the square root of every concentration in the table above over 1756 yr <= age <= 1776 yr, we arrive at 1.78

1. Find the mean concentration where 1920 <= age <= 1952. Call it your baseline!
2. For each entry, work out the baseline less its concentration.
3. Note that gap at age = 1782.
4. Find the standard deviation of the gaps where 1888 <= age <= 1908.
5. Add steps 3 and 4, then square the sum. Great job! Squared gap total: 0.3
